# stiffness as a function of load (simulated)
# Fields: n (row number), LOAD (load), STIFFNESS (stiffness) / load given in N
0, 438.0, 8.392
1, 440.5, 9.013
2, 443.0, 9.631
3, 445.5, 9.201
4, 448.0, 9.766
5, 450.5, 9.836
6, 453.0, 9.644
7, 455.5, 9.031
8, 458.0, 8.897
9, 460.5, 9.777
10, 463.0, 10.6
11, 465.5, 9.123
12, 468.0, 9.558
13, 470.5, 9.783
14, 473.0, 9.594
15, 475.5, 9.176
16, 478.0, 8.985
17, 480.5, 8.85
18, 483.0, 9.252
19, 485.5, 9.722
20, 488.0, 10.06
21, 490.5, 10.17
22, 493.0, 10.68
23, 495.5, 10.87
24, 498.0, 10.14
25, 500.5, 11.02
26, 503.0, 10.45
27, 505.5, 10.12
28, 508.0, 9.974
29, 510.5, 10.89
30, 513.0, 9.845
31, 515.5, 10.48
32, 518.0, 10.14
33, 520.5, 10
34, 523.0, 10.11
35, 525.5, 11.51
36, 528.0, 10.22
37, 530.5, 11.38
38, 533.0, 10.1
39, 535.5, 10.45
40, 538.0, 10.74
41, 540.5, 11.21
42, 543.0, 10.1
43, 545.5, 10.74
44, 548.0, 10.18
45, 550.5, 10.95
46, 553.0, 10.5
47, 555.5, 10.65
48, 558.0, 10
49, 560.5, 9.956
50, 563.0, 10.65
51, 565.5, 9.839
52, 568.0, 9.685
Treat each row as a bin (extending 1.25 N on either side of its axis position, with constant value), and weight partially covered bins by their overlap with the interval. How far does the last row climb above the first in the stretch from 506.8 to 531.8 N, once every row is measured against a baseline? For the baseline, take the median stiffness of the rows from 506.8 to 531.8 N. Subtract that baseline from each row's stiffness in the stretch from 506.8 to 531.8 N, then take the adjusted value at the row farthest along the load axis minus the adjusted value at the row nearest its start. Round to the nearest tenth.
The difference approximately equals 1.4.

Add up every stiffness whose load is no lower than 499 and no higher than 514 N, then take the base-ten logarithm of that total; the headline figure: 1.79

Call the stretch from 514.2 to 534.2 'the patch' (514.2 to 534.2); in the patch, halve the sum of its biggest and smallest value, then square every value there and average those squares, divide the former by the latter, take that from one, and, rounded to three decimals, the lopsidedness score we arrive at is 0.903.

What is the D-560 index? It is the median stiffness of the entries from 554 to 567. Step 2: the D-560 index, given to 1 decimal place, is 10.0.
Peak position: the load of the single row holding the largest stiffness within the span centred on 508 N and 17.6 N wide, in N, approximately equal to 500.5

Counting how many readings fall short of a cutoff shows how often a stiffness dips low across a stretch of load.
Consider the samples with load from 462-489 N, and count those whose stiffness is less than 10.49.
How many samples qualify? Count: 10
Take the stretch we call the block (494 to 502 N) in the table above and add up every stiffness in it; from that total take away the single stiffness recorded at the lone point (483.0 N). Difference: 23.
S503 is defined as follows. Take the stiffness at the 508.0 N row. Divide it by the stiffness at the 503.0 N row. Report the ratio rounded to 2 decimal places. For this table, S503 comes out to 0.95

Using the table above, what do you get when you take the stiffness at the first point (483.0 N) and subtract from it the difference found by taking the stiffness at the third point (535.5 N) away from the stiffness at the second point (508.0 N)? 9.7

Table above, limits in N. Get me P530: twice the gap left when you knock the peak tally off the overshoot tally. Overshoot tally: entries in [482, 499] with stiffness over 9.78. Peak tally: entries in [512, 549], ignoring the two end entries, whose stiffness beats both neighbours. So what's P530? 0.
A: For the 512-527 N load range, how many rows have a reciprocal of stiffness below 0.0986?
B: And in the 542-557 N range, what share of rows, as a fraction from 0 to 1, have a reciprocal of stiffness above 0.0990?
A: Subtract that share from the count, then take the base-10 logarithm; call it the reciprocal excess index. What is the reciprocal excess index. 0.3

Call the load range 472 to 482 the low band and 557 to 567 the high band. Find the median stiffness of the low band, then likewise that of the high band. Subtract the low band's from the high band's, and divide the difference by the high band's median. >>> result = 0.09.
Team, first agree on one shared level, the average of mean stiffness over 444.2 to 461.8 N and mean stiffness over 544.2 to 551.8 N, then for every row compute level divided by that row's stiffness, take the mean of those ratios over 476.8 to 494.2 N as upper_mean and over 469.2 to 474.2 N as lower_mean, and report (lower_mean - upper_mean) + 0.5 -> 0.494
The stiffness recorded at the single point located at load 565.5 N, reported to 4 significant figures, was 9.839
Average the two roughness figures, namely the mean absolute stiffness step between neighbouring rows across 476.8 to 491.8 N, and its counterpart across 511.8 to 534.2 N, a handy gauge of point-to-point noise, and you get 0.543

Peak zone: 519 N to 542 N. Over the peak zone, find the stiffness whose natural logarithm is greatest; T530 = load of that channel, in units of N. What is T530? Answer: 525.5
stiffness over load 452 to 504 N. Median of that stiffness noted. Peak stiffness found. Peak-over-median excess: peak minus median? 1.30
